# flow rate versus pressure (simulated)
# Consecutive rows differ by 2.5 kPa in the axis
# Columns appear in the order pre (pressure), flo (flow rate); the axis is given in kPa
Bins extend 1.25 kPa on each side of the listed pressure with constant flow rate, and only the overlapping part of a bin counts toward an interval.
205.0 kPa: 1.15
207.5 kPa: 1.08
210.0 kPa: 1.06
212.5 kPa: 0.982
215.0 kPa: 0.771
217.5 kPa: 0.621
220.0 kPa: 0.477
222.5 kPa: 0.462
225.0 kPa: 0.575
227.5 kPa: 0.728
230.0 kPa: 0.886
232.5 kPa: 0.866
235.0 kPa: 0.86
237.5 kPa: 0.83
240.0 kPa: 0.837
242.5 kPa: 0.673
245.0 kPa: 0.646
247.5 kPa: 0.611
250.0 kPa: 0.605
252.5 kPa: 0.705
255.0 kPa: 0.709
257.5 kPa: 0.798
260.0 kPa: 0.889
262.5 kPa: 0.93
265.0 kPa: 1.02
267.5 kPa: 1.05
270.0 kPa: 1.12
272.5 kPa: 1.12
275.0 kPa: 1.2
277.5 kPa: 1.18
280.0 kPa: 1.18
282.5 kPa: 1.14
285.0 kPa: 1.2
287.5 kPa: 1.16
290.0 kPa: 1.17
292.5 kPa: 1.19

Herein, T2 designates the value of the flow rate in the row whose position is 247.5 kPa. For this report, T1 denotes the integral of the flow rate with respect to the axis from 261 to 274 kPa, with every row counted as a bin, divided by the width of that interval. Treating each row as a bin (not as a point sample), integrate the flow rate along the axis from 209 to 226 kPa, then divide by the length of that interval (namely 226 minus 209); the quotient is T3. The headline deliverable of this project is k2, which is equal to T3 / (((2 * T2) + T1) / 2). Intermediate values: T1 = 1.05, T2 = 0.611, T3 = 0.70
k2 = 0.620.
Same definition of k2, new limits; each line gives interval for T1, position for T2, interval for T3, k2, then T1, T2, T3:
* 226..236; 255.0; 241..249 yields 0.577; 0.83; 0.709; 0.65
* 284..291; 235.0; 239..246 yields 0.495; 1.18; 0.86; 0.72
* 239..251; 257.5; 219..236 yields 0.612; 0.67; 0.798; 0.69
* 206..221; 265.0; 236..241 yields 0.579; 0.84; 1.02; 0.83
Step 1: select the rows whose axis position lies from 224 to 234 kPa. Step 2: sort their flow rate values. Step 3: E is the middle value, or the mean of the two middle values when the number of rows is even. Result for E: 0.8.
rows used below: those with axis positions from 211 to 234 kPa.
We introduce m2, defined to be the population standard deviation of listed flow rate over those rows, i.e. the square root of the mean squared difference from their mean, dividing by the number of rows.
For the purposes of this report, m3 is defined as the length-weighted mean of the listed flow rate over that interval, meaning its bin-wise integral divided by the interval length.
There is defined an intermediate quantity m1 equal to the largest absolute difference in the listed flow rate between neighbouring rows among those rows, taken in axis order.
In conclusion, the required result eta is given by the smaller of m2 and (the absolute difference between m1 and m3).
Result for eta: 0.17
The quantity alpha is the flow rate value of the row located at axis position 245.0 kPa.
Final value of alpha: 0.646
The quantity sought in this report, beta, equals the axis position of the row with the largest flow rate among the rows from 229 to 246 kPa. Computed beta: 230.0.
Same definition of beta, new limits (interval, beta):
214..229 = 215.0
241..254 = 252.5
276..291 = 285.0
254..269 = 267.5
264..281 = 275.0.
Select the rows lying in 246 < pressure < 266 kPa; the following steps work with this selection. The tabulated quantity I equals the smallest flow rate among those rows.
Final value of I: 0.605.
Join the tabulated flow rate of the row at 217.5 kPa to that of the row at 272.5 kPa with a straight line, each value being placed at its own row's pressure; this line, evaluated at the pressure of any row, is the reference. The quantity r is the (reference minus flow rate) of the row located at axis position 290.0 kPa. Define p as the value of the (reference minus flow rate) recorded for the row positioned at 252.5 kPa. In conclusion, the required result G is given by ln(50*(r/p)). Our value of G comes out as 3.1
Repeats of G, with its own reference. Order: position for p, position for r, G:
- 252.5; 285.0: 2.0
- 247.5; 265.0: 1.7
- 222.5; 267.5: 1.8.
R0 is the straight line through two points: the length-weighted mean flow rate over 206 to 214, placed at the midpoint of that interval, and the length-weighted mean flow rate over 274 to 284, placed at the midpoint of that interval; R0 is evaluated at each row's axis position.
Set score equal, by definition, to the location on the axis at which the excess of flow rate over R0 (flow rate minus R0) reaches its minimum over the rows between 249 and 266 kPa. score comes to 250.0 kPa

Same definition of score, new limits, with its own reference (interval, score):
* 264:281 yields 265.0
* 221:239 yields 222.5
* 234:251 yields 250.0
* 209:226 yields 222.5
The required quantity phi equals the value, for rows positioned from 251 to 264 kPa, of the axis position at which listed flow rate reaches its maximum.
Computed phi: 262.5 kPa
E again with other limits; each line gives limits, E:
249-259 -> 0.7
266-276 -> 1.1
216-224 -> 0.5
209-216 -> 1.0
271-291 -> 1.2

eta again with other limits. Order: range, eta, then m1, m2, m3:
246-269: 0.16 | 0.10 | 0.16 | 0.81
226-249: 0.10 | 0.16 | 0.10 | 0.77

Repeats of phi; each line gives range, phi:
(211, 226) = 212.5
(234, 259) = 235.0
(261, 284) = 275.0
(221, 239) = 230.0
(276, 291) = 285.0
